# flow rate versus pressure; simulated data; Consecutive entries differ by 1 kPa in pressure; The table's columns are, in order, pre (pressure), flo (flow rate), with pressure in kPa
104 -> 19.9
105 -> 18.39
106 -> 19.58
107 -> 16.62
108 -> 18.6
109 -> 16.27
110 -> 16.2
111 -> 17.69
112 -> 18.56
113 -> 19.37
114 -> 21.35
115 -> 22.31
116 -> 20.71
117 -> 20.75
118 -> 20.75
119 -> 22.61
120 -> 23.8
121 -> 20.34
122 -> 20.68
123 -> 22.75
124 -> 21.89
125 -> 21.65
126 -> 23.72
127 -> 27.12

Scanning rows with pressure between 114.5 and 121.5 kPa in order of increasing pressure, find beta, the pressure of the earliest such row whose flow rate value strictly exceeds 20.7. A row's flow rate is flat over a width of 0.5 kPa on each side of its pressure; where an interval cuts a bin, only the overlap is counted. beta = 115 kPa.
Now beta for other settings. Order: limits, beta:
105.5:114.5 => 114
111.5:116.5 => 114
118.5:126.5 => 119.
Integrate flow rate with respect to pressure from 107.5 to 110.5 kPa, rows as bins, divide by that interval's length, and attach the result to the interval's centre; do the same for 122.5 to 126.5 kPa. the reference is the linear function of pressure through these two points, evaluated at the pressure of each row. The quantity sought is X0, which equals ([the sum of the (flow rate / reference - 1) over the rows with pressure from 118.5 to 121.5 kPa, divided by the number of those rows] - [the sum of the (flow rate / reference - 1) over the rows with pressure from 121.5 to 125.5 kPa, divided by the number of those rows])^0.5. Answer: 0.288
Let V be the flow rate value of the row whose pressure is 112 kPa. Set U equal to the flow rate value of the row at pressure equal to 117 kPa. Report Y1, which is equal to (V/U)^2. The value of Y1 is 0.80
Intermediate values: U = 20.75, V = 18.56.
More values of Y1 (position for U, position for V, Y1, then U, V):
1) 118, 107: 0.64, 20.75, 16.62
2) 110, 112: 1.31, 16.2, 18.56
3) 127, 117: 0.59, 27.12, 20.75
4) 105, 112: 1.02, 18.39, 18.56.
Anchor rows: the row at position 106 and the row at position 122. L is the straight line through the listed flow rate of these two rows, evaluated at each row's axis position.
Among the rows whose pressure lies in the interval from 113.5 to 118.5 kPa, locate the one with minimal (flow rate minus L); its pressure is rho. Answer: 118 kPa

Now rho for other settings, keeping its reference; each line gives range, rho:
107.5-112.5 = 110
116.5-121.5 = 121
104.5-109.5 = 109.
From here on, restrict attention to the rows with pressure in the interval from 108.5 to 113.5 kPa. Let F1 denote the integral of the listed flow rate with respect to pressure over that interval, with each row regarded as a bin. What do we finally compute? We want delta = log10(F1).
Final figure 1.94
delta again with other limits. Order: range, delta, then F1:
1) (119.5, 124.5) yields 2.04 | 109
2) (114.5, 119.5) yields 2.03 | 107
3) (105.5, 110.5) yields 1.94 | 87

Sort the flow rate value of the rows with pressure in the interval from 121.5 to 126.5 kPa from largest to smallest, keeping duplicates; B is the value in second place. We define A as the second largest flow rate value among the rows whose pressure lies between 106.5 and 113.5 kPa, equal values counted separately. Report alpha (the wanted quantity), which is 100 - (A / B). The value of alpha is 99.2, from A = 18.6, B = 22.75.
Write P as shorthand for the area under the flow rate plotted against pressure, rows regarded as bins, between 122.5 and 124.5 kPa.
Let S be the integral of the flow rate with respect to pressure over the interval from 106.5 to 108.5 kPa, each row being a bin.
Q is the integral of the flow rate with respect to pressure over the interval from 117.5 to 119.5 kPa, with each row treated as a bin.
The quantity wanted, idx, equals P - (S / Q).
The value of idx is 44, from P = 44.6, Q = 43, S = 35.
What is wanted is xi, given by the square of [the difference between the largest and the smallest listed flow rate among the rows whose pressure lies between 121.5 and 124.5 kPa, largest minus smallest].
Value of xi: 4.3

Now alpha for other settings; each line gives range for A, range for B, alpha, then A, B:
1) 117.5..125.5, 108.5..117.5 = 98.9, 22.75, 21.35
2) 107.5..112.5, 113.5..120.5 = 99.2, 18.56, 22.61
